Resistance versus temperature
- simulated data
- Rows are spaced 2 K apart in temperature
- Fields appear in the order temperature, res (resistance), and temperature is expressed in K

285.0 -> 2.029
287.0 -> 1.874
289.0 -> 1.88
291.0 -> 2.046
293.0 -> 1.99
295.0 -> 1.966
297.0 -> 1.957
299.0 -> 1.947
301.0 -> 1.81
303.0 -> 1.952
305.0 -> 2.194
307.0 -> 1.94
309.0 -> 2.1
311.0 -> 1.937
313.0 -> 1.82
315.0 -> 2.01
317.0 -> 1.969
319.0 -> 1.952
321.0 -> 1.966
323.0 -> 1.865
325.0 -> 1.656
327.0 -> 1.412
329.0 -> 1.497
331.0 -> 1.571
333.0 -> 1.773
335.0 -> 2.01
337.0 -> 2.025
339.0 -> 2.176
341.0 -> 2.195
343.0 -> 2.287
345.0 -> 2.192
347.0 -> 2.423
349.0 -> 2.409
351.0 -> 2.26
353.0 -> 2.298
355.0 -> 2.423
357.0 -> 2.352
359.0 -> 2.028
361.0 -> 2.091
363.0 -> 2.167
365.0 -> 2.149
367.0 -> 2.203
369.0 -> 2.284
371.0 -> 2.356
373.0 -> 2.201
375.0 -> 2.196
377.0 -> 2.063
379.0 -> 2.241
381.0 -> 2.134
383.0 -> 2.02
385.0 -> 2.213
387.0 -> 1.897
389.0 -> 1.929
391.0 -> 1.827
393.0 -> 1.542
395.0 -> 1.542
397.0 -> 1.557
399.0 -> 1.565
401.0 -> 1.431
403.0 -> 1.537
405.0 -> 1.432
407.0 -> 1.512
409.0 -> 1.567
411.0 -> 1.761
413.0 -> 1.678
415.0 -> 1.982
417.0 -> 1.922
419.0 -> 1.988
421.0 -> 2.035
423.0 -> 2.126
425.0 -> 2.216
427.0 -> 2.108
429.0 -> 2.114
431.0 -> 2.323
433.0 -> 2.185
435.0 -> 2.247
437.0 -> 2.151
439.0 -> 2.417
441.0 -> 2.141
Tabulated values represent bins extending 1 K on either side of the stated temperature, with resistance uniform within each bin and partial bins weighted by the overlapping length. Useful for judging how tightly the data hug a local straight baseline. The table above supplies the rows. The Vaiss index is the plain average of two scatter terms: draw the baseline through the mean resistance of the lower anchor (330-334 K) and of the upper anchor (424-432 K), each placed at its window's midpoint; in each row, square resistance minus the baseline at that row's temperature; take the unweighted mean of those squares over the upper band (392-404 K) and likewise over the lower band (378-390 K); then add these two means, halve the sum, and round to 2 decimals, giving 0.14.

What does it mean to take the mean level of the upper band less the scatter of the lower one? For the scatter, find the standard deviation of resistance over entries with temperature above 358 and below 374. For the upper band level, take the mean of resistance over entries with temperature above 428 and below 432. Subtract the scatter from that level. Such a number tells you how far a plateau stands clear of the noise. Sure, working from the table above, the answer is 2.12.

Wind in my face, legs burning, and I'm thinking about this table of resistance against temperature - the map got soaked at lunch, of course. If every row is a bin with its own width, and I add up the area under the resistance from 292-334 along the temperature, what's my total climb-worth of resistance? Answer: 78.6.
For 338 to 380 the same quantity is 94.0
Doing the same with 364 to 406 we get 80.6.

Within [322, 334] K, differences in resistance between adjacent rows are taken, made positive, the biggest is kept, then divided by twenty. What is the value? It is 0.0122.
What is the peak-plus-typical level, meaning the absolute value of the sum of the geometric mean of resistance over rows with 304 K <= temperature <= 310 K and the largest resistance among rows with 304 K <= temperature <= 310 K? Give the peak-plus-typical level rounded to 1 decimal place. 4.3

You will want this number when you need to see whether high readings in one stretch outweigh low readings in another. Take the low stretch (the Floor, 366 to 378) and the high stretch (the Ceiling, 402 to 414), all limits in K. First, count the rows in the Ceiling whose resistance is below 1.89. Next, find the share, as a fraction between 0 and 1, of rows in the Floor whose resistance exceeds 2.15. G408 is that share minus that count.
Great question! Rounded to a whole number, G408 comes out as -5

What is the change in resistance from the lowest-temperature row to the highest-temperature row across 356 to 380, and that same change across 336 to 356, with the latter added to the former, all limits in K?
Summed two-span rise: 0.29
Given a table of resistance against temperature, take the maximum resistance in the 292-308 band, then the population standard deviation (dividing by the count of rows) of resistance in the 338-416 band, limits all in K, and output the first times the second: 0.69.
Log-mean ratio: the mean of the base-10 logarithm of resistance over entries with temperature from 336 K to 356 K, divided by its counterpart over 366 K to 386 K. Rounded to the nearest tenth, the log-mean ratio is 1.0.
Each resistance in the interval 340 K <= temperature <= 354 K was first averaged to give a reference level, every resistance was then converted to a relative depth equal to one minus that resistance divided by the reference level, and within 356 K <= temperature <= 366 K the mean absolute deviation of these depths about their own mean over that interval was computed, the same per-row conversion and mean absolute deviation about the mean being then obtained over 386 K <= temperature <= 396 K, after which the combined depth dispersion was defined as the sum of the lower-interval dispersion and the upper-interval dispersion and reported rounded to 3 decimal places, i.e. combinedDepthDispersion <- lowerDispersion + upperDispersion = 0.107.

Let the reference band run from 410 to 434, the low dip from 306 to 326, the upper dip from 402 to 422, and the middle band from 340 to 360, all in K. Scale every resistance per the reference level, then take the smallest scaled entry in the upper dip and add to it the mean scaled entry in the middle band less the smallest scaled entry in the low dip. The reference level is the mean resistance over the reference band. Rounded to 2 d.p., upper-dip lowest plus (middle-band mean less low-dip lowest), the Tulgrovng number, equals 1.01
